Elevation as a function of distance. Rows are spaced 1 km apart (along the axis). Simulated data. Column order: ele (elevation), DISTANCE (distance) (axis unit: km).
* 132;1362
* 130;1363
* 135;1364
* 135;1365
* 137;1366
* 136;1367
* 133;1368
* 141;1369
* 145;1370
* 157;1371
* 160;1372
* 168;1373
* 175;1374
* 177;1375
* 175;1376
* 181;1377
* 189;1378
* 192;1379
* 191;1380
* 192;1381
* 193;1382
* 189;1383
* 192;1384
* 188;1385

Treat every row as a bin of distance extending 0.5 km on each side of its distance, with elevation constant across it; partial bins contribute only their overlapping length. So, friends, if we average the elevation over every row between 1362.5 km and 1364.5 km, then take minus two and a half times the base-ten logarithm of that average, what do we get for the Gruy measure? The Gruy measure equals -5.31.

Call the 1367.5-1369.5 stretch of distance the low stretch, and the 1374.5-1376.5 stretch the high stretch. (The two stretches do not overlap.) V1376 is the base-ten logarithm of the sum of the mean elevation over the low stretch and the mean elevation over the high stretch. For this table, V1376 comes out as 2.50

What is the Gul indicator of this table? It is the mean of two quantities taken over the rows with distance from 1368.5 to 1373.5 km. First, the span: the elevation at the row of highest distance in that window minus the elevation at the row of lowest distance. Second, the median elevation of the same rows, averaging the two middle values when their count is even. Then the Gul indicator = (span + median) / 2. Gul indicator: 92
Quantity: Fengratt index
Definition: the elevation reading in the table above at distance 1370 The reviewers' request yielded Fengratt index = 145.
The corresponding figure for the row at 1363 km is 130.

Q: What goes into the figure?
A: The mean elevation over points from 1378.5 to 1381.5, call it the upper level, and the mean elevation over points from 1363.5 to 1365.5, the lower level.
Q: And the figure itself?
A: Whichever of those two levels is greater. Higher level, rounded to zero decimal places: 192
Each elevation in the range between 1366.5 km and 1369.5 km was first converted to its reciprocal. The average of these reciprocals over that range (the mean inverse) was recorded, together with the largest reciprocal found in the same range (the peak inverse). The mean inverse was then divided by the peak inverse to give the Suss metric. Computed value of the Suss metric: 0.974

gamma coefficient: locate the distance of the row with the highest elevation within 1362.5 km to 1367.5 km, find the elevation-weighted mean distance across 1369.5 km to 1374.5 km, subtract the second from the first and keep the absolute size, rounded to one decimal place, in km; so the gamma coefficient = 6.1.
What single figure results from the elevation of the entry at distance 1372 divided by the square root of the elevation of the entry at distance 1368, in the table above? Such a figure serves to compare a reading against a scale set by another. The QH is 13.9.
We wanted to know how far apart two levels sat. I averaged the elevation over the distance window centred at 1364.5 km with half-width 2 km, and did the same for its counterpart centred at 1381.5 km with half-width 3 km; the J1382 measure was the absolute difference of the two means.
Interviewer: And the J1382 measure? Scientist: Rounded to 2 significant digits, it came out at 57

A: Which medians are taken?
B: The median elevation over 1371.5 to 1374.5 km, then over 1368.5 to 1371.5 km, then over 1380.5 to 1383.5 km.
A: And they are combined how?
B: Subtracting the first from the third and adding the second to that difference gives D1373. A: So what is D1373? 169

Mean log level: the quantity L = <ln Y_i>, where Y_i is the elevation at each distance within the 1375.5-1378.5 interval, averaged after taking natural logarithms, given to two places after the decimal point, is 5.20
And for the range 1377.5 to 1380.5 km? 5.25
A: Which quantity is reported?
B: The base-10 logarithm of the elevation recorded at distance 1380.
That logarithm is 2.28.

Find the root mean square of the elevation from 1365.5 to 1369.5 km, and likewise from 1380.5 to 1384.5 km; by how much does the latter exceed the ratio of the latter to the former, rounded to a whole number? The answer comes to 190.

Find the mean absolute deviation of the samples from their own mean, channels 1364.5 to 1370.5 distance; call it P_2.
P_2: 3.4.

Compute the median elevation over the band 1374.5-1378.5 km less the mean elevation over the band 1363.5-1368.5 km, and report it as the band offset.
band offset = 44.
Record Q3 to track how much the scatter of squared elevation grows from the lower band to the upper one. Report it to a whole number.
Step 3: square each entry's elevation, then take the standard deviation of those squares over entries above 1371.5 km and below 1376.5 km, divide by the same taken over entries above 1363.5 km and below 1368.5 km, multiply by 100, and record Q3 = 592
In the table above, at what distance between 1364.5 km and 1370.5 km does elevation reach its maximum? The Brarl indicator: 1370 km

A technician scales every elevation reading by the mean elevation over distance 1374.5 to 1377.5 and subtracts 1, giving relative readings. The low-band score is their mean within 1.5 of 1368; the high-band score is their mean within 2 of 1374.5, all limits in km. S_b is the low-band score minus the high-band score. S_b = -0.21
